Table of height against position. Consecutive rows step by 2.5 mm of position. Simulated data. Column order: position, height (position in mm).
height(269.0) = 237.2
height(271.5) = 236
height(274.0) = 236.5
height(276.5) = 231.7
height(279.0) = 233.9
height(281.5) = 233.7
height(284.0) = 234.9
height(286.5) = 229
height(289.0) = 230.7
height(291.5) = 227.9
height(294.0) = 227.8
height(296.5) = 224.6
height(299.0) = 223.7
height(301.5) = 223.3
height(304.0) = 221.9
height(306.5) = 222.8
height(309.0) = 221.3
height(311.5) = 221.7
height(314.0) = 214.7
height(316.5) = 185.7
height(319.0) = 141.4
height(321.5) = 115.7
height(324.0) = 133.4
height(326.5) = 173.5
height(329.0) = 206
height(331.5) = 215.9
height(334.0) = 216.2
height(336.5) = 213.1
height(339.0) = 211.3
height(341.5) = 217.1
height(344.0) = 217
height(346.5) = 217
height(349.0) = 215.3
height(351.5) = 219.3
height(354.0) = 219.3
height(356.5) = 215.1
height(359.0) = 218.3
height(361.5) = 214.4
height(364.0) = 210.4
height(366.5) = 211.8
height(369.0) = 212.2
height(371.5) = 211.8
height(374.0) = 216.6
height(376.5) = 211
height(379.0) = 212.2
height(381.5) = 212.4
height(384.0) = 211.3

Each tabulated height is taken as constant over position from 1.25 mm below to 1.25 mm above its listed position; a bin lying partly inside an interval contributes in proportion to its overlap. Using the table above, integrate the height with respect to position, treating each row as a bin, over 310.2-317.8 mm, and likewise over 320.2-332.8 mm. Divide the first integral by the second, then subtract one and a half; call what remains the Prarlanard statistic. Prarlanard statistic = -0.8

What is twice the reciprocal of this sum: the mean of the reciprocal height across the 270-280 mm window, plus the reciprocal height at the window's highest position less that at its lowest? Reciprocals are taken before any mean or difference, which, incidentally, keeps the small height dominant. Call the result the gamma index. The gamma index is 465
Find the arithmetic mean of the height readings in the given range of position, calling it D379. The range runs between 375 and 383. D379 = 212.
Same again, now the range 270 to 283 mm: 234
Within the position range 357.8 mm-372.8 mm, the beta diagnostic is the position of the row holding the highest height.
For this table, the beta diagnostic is 359.0 mm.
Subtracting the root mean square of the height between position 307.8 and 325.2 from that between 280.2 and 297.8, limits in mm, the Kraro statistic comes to 49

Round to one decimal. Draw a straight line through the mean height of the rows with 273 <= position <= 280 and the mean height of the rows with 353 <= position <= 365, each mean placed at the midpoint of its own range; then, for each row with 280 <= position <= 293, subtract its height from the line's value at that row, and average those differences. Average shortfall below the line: 0.5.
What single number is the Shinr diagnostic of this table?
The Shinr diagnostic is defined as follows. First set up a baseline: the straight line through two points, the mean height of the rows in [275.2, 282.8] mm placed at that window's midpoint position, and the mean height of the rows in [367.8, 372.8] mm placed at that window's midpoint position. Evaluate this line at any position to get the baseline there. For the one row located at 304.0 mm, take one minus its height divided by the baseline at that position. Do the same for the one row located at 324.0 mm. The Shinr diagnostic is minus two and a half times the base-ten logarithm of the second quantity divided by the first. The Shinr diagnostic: -3.1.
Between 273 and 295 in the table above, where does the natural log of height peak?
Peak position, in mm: 274.0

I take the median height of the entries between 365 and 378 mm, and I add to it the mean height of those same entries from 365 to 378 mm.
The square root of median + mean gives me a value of 20.6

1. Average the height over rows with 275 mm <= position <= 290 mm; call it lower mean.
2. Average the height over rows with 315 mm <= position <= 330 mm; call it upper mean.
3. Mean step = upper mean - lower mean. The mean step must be -73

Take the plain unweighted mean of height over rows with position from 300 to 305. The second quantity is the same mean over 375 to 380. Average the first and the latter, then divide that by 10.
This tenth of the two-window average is 21.7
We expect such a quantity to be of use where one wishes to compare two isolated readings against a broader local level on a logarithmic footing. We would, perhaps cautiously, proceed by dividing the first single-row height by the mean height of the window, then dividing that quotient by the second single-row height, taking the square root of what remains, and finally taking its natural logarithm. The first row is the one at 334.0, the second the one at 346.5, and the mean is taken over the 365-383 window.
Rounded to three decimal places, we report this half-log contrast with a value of -2.681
